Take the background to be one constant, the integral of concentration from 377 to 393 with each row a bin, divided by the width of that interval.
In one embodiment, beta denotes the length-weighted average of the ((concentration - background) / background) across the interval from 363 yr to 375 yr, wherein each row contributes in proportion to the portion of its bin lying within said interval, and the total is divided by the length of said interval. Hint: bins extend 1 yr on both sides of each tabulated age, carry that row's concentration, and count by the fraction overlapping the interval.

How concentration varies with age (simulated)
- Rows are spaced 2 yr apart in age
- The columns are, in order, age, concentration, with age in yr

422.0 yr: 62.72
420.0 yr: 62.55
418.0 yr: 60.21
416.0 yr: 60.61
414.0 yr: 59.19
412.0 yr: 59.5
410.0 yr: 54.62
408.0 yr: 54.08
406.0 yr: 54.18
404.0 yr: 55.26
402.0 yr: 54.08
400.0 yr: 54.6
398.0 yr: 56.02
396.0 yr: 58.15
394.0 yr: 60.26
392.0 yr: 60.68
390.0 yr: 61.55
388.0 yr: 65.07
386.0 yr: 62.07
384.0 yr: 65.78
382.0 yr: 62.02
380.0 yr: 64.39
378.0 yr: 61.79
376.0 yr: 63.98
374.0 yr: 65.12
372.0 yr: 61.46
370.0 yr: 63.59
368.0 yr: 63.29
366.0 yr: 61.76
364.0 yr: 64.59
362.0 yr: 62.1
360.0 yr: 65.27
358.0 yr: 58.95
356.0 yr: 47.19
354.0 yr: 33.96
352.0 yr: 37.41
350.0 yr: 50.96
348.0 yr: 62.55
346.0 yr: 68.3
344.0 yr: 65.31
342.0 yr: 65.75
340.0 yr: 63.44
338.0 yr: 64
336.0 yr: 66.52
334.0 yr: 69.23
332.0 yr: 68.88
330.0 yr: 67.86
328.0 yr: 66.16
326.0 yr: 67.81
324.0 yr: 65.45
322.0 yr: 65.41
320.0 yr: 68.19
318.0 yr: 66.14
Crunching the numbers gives 0.006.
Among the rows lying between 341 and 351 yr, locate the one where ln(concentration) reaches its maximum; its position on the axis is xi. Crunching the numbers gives 346.0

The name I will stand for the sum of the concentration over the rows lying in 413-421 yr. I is 243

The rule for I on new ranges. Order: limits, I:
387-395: 248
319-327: 267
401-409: 218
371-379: 252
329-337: 272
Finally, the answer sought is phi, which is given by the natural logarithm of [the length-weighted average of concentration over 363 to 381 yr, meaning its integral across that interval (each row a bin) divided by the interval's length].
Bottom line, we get 4.15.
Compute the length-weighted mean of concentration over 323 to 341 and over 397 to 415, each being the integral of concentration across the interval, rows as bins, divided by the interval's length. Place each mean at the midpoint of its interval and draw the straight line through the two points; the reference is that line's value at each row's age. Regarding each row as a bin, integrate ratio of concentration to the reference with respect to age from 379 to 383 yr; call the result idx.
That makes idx 4.3 yr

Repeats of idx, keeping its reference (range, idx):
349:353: 2.8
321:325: 3.9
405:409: 3.9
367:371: 4.1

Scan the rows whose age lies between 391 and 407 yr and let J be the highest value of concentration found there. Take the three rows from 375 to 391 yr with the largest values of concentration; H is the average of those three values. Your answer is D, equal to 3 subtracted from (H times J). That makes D 3946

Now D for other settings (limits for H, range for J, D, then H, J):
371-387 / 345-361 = 4443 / 65.1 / 68.3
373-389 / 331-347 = 4519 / 65.3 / 69.23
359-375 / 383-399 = 4272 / 65.0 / 65.78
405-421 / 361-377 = 3977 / 61.1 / 65.12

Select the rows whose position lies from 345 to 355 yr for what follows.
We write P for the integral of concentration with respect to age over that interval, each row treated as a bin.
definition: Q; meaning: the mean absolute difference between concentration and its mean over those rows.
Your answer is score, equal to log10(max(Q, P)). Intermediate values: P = 506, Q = 12.0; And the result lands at 2.70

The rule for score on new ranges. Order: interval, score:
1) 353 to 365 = 2.82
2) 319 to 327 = 2.73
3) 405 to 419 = 2.91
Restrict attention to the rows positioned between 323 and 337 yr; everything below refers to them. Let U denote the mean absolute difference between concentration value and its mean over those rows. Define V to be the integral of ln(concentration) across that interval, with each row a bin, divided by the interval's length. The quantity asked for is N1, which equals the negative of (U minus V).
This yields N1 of 3.0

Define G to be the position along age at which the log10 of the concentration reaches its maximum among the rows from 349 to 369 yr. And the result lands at 360.0 yr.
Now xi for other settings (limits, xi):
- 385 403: 388.0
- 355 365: 360.0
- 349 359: 358.0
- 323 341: 334.0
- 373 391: 384.0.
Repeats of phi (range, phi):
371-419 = 4.09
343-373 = 4.06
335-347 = 4.18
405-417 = 4.04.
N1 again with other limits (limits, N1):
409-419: 2.4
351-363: -7.4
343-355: -8.4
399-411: 3.6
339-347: 2.9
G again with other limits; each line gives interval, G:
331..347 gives 334.0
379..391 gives 384.0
